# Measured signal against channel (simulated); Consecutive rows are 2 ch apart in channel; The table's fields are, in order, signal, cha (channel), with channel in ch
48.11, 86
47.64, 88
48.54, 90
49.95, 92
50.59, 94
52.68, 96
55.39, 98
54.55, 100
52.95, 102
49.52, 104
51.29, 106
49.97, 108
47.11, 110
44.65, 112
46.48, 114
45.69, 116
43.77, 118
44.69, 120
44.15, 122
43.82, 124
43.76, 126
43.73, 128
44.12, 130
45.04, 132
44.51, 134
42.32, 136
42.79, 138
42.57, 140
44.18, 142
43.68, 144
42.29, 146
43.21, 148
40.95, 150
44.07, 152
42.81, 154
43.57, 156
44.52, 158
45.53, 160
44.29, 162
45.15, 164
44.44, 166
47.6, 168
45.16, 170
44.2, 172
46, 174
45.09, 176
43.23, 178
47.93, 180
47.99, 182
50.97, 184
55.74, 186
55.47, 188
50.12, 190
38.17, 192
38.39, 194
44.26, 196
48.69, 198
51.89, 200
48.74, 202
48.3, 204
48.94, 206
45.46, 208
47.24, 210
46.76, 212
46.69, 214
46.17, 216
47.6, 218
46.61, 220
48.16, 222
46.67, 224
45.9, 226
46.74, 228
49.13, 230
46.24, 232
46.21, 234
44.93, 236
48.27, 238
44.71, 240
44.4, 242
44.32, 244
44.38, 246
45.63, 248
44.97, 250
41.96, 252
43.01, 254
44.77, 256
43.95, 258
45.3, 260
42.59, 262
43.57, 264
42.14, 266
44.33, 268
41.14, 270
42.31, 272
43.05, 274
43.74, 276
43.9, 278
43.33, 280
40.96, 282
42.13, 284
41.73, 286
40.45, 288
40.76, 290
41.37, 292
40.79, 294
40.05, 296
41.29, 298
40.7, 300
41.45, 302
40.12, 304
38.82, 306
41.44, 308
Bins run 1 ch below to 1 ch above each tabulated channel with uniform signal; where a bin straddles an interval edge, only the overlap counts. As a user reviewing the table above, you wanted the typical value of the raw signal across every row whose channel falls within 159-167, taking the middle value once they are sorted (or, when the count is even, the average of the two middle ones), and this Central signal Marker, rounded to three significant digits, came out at 44.8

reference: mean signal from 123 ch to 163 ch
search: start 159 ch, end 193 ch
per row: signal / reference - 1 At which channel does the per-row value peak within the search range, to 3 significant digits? 186 ch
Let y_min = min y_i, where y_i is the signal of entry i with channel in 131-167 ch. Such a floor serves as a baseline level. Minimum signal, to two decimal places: 40.95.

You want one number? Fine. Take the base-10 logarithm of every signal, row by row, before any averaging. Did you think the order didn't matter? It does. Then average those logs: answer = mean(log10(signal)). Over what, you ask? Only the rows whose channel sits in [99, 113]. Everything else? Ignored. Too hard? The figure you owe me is 1.70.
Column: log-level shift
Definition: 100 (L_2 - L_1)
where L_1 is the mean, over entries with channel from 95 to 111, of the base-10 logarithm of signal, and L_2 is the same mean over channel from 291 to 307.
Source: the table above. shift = -10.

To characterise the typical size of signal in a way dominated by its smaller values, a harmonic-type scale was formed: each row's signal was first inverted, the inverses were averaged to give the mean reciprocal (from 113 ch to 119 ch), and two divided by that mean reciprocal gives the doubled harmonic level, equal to 91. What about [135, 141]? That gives 85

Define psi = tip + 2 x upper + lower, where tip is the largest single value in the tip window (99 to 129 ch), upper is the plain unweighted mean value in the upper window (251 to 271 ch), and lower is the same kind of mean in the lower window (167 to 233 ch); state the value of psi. 188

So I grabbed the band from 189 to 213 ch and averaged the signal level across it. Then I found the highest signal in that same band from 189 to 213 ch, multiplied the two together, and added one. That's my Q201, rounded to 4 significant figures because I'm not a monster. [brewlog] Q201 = 2409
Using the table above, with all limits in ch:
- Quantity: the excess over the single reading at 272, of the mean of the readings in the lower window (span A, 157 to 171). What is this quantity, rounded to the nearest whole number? 3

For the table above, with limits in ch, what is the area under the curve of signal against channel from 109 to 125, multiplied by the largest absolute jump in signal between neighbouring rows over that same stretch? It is 1773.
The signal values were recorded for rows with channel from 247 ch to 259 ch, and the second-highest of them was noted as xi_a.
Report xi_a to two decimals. 44.97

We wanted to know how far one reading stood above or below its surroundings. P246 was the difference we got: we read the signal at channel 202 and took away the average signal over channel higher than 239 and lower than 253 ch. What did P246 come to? 4.4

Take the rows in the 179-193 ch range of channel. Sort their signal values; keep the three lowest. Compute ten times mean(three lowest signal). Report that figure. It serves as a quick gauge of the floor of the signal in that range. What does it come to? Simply 447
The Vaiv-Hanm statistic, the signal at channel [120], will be 44.69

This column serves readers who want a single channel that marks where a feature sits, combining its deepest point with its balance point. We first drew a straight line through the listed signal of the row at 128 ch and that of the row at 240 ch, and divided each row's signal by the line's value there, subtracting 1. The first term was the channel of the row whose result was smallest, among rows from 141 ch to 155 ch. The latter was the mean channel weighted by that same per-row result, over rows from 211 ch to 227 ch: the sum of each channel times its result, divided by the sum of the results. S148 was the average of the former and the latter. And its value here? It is 184.4 ch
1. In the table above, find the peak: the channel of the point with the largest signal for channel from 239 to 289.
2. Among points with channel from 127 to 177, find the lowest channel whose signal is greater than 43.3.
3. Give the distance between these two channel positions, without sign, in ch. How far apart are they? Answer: 120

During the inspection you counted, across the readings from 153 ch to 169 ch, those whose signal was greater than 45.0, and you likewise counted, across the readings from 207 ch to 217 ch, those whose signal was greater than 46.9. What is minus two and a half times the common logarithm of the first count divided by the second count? -1.2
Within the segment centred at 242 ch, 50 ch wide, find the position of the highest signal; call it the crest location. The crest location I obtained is 230 ch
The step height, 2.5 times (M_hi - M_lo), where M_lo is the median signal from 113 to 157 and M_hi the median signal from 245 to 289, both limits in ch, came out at -1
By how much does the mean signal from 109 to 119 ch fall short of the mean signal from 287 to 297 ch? -4.9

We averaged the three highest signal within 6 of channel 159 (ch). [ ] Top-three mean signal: 45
